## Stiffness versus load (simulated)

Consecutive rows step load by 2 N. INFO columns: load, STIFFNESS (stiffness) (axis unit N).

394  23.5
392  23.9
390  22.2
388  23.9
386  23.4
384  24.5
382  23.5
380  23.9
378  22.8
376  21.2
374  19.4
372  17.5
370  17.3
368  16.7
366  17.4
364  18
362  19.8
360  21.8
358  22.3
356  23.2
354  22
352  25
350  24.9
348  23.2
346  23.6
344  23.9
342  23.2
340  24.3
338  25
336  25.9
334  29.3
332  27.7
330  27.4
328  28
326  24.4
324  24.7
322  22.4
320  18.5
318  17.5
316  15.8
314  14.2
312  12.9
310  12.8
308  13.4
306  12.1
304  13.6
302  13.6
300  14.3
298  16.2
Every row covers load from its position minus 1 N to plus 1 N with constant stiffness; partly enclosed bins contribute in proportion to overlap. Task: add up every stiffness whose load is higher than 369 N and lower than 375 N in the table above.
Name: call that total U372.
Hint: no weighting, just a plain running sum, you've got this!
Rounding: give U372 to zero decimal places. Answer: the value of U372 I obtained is 54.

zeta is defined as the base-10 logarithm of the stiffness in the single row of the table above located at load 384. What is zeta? 1.39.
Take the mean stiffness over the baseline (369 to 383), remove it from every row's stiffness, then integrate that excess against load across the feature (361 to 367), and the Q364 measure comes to -14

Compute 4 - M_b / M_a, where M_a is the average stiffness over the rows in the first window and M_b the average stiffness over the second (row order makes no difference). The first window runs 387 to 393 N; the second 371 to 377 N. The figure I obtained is 3.17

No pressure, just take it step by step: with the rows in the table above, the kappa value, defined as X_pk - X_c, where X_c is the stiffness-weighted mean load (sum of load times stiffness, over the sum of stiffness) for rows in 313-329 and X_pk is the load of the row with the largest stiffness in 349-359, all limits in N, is 30.0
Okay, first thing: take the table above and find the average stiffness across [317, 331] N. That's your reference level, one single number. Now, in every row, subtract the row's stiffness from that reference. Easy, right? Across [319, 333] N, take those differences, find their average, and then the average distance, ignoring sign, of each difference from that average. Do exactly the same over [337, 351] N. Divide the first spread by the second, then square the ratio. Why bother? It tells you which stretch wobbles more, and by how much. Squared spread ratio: 17.1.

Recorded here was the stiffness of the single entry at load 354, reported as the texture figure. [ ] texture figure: 22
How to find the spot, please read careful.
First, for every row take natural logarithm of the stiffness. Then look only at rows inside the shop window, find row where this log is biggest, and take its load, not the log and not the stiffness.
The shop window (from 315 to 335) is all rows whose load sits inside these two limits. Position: 334 N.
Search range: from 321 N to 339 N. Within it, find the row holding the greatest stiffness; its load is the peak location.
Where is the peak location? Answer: 334 N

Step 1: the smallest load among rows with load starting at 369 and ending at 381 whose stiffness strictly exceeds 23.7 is 380 N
